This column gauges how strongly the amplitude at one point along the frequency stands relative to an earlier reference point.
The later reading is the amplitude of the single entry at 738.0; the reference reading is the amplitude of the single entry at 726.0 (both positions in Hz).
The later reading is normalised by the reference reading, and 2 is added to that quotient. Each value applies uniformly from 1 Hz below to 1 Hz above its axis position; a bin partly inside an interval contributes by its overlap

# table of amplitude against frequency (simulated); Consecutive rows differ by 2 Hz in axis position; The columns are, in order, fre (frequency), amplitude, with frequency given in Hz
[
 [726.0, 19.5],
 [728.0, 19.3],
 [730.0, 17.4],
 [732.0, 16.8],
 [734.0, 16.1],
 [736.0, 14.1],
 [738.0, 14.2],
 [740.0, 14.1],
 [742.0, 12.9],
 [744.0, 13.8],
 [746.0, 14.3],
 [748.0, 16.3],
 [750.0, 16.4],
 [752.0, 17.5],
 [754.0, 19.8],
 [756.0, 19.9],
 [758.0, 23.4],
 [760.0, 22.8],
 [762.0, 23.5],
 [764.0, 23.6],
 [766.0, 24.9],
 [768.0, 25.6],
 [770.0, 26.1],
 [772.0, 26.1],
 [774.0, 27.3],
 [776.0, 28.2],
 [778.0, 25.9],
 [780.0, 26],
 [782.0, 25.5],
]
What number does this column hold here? 2.73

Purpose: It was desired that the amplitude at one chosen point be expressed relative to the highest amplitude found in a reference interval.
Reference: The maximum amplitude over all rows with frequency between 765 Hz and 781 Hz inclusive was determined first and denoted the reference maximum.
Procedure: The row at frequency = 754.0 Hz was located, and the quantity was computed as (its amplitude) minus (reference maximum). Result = -8.4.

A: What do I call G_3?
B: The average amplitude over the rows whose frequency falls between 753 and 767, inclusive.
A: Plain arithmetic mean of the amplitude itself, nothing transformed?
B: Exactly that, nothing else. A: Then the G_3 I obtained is 23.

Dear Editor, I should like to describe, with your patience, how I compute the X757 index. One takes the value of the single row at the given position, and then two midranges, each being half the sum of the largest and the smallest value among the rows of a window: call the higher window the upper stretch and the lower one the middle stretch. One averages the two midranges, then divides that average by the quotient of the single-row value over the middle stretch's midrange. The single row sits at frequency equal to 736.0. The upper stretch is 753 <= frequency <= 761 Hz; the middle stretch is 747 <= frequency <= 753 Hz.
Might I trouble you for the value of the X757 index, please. 23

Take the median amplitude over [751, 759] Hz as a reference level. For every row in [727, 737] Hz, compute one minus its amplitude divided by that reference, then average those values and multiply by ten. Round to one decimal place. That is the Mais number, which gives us 1.6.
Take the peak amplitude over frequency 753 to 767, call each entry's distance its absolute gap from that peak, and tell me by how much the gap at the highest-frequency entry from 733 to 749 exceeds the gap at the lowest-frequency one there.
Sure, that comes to 0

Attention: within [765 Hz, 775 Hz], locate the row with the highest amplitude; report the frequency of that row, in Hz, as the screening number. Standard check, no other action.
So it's 774.0 Hz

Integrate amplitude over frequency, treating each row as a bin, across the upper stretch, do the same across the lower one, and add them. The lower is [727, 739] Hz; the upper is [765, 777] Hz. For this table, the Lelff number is 512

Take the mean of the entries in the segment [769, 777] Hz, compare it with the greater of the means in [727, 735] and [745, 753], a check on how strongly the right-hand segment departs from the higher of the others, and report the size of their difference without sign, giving 10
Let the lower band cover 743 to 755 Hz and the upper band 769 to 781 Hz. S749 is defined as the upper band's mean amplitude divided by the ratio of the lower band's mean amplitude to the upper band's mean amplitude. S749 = 43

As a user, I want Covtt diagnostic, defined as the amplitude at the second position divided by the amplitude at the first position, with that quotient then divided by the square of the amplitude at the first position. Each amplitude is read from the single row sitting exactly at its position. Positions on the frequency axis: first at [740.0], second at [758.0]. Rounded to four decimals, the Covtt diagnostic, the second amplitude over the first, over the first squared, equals 0.0083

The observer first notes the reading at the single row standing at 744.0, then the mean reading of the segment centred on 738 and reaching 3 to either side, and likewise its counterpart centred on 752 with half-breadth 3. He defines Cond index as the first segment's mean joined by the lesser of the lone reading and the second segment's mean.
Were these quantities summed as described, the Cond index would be 28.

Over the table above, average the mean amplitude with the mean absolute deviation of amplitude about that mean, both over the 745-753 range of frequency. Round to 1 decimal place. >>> 8.5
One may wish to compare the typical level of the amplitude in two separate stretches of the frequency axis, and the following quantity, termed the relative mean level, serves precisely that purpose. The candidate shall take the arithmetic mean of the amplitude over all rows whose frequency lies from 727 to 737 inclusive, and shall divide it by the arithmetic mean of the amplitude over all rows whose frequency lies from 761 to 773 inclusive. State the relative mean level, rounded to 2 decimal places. 0.67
